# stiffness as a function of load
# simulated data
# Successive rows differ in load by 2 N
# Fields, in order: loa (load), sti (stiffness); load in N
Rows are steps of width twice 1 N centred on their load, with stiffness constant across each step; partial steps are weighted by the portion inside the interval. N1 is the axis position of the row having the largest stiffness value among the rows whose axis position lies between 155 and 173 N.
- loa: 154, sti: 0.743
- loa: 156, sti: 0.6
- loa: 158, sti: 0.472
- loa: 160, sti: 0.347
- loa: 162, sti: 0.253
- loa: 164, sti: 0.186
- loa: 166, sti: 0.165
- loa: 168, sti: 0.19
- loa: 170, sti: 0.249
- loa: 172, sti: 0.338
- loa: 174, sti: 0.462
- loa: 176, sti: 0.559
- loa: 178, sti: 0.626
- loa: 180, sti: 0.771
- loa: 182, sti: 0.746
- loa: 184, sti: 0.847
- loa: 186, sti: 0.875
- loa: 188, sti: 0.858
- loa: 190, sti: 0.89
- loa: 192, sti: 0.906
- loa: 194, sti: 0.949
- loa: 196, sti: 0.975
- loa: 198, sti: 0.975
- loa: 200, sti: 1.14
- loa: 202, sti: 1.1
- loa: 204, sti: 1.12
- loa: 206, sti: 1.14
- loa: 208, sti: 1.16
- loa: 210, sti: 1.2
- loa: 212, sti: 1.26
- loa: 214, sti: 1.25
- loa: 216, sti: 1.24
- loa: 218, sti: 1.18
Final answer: 156 N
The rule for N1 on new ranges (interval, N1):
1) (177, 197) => 196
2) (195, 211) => 210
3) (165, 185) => 184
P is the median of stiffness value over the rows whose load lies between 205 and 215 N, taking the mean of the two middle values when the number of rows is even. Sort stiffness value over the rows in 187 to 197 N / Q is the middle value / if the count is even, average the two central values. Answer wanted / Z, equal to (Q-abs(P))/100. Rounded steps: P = 1.2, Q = 0.9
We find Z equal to -0.003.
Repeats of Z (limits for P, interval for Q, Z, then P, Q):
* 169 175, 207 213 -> 0.009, 0.3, 1.2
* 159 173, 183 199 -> 0.006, 0.2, 0.9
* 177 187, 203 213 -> 0.004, 0.8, 1.2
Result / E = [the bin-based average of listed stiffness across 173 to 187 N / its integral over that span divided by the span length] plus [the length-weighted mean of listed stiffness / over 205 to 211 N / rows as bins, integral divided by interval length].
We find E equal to 1.9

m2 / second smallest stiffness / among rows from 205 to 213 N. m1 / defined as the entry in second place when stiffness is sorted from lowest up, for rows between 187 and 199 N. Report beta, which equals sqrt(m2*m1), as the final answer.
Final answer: 1.02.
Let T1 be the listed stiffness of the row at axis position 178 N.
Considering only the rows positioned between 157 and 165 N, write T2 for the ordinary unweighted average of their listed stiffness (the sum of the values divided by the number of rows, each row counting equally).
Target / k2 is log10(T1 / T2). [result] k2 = 0.30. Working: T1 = 0.626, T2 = 0.31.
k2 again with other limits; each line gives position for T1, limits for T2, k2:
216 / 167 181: 0.43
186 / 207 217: -0.15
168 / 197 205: -0.76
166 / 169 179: -0.43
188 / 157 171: 0.51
